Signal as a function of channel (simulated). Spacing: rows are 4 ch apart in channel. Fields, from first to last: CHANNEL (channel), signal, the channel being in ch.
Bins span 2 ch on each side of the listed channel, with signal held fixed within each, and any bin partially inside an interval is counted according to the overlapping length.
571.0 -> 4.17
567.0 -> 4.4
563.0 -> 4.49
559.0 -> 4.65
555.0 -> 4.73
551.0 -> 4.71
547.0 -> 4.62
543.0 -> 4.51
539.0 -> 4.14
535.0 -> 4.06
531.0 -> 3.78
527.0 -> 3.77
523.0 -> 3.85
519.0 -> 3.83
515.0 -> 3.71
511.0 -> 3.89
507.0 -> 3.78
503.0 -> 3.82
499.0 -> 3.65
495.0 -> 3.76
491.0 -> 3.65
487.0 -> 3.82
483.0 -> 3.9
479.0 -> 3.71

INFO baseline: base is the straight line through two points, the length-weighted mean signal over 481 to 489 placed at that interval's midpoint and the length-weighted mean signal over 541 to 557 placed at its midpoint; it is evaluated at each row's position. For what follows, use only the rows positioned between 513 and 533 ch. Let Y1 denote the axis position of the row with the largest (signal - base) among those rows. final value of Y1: 519.0 ch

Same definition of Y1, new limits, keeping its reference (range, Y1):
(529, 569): 551.0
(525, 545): 543.0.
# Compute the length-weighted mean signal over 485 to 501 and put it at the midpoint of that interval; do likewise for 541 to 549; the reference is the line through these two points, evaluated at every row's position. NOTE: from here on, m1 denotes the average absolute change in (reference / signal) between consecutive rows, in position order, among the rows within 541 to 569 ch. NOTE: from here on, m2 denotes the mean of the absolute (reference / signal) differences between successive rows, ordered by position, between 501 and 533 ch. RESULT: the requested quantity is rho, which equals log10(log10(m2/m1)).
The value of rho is -1.24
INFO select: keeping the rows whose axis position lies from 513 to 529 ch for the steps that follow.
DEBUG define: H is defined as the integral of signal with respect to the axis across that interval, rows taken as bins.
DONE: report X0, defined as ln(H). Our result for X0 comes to 4.10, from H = 60.6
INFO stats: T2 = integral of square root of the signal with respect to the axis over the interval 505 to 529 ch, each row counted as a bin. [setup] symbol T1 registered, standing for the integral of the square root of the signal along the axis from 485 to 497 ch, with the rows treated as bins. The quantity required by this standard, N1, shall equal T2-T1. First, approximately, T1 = 23.2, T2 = 47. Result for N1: 24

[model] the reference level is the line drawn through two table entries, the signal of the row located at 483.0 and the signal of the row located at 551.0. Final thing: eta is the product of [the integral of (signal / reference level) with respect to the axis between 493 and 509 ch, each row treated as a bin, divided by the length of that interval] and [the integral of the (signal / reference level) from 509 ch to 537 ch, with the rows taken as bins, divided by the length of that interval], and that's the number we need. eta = 0.80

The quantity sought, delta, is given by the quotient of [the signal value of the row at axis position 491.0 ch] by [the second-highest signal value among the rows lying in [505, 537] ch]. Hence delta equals 0.94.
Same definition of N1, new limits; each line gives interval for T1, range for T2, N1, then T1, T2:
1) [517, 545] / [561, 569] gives -39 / 55.9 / 17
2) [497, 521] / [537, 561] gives 5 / 46.7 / 51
